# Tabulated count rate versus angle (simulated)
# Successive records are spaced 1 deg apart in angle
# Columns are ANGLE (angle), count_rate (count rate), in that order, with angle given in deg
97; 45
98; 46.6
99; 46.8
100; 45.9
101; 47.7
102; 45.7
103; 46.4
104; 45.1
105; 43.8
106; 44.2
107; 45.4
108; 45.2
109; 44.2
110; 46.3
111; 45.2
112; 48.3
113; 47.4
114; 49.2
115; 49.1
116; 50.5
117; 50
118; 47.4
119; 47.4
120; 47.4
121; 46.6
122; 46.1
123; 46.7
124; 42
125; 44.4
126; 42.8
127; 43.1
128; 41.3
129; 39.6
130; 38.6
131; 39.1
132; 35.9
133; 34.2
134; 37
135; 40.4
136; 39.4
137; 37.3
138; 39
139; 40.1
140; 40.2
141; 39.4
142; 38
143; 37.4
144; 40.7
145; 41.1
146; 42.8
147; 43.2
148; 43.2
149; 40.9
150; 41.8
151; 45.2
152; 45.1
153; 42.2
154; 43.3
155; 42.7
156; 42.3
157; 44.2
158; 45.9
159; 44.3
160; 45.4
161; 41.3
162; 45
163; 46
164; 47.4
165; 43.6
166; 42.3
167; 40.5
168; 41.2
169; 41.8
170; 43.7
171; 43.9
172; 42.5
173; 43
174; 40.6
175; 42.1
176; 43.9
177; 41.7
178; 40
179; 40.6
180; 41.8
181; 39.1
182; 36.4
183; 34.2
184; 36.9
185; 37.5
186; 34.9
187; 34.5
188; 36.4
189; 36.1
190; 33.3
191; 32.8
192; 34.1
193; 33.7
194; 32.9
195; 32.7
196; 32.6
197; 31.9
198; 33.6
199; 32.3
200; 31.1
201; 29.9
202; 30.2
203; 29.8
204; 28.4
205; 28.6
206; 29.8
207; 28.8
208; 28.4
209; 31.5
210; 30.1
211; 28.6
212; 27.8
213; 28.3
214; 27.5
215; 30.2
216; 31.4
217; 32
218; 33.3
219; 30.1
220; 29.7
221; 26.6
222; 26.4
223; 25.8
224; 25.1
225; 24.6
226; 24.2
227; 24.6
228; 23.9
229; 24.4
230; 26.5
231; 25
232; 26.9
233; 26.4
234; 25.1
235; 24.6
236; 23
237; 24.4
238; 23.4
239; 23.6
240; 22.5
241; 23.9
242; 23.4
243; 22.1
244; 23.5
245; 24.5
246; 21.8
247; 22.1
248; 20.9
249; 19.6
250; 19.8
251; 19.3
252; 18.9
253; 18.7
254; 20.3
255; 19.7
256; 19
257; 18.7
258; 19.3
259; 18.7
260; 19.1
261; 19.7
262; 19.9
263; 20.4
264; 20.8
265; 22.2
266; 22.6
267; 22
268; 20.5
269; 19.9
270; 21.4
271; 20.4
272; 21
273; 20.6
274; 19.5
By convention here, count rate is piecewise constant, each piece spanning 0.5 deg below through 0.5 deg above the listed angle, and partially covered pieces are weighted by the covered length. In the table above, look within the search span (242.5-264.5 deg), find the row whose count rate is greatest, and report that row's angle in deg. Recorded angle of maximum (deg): 245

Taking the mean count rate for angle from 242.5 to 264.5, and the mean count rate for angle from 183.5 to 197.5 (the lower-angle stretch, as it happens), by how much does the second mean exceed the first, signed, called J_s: 14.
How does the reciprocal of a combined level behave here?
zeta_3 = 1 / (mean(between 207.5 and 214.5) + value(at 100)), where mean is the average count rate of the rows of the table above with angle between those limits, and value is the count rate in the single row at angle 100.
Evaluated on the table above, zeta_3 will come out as 0.0134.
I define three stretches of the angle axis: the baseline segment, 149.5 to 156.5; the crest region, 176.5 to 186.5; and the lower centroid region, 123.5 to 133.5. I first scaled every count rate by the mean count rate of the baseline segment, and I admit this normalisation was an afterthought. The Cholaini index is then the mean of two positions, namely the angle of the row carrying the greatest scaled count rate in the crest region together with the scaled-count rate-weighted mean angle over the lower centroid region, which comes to 154.1 deg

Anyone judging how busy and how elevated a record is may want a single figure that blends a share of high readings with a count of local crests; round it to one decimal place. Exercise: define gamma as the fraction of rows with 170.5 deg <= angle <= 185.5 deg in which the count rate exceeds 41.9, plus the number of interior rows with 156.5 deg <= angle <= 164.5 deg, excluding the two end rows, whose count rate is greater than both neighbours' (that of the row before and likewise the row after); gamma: 2.3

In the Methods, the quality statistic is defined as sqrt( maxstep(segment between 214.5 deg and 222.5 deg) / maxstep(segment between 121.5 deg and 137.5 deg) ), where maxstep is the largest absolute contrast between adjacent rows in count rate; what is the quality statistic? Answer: 0.83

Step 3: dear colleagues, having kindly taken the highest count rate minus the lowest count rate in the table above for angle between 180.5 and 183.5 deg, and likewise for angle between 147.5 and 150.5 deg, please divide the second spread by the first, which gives 0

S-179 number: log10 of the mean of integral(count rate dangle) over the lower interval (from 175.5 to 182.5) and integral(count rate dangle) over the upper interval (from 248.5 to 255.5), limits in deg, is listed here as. 2.32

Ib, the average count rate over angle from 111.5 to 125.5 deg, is 47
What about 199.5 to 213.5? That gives 29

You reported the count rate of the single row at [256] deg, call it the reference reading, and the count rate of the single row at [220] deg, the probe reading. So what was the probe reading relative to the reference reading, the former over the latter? 1.6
